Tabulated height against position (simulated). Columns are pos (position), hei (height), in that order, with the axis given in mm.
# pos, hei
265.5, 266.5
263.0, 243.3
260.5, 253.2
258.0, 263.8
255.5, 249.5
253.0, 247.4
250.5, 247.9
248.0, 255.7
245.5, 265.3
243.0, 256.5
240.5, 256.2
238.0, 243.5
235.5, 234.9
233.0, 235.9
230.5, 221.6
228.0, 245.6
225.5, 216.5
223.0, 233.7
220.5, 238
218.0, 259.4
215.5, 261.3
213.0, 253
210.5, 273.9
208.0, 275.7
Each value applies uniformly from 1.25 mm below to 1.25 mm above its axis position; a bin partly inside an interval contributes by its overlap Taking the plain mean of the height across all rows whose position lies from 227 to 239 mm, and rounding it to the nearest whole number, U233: 236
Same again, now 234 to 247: 251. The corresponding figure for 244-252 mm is 256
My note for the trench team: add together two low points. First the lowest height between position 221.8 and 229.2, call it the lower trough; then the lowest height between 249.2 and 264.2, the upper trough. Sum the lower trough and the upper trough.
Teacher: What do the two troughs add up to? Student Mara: 460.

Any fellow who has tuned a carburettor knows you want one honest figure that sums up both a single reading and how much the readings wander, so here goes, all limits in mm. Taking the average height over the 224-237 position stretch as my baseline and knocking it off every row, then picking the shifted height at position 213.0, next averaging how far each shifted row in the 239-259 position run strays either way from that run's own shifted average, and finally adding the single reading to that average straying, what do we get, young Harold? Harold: 27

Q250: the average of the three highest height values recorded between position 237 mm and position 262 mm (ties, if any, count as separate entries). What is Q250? 262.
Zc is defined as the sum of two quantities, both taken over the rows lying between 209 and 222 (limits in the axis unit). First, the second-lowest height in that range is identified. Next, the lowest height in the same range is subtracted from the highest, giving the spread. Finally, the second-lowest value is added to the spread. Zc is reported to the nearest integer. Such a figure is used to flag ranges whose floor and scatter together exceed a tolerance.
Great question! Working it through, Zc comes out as 289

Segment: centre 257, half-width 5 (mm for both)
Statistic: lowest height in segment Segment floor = 247.4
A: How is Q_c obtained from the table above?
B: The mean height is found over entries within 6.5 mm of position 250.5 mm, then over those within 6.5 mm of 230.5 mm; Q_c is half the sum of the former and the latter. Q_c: 242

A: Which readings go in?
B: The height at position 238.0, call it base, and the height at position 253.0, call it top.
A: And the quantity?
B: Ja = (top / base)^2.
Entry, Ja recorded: 1.03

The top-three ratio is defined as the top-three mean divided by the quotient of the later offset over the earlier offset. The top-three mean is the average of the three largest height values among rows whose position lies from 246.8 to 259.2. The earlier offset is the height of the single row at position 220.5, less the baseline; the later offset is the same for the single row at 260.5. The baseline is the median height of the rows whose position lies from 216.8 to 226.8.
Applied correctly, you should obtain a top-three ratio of 32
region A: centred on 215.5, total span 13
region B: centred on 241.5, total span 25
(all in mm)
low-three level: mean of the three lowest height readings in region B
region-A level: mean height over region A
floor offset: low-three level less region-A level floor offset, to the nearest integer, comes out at -26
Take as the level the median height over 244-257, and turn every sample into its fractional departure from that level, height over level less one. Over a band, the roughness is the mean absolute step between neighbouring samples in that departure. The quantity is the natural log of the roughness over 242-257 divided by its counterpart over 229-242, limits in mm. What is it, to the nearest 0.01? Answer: -0.46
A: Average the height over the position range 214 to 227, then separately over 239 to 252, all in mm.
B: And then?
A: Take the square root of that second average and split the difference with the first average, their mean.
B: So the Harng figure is 129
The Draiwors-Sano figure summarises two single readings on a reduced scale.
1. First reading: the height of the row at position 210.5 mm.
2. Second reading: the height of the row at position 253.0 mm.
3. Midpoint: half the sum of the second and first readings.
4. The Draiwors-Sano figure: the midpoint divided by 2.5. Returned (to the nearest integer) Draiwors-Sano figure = 104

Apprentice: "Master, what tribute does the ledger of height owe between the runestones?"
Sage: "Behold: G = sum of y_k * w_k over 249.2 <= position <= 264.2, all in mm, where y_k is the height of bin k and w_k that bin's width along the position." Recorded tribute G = 3763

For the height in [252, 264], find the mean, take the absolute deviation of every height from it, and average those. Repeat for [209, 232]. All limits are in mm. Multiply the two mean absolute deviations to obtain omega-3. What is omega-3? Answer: 87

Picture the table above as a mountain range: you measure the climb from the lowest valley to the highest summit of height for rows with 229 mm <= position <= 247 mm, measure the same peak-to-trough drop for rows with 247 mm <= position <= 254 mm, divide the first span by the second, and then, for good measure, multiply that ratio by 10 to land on 52.7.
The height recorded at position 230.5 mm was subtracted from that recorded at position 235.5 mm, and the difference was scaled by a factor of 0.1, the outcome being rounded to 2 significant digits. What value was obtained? 1.3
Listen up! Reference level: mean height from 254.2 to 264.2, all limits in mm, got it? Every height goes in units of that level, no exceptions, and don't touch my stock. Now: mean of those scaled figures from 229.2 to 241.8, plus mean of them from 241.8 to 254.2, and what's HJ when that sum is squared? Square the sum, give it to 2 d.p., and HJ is 3.81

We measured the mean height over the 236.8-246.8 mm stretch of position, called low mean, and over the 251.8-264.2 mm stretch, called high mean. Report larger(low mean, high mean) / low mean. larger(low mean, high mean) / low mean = 1.00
